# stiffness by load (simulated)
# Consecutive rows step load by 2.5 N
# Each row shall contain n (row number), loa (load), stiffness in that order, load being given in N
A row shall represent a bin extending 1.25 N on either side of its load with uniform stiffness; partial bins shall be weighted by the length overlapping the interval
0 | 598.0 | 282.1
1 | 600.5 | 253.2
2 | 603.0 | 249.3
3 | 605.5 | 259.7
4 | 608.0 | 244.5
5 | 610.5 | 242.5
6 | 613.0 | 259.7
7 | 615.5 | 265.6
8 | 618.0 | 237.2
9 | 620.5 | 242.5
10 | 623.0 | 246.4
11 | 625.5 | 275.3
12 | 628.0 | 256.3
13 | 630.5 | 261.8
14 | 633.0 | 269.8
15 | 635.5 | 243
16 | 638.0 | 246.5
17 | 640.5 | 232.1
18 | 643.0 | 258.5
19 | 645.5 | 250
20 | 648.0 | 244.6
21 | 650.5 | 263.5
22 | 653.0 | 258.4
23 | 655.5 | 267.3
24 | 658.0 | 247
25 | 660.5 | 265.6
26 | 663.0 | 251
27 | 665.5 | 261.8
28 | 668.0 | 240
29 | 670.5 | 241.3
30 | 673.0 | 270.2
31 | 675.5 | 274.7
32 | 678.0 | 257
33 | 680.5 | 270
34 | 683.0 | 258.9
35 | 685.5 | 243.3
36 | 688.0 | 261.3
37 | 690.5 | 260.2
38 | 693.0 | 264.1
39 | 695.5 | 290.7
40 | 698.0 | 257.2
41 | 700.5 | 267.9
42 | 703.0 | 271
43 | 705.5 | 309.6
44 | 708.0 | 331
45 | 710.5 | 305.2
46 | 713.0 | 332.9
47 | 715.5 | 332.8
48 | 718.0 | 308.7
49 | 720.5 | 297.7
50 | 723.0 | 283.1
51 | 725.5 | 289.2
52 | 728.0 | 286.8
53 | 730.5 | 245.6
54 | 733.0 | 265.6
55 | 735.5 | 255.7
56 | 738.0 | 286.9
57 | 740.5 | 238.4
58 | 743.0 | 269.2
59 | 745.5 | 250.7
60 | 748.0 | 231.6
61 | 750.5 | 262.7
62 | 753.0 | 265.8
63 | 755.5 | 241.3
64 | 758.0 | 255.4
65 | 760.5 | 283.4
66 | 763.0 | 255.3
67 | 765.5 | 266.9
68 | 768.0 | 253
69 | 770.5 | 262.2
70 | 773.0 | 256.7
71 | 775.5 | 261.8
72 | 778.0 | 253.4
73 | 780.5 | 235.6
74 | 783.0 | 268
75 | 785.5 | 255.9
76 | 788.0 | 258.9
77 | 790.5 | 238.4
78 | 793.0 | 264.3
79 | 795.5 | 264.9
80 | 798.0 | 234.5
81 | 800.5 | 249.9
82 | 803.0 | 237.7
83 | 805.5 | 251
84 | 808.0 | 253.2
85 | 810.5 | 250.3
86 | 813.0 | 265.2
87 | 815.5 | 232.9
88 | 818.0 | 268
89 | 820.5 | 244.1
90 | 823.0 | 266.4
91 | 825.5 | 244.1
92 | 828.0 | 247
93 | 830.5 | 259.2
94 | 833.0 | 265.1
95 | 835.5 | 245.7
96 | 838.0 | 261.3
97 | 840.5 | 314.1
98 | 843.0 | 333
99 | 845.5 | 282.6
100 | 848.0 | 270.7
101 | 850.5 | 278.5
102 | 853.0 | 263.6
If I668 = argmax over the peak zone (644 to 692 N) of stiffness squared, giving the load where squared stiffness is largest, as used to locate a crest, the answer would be 675.5 N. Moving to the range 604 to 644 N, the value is 625.5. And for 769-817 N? 783.0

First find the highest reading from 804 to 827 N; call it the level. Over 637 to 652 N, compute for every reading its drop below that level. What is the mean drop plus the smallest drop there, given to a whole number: 23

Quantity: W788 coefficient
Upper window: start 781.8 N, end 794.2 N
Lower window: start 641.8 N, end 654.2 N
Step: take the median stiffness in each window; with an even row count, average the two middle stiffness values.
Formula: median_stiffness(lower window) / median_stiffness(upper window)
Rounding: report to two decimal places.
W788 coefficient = 1.00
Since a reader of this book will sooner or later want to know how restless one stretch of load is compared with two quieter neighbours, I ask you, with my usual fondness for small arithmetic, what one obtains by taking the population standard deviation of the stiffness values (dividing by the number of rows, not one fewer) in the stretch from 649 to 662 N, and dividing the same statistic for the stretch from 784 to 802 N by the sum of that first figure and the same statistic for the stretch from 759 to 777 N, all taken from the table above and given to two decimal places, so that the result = 0.66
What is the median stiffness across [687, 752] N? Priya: 270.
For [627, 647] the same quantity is 253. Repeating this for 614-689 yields 258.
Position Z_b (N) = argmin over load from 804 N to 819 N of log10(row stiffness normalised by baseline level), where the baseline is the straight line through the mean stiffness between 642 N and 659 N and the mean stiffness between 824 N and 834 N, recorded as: 815.5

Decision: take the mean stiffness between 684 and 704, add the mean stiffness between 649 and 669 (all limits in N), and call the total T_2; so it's 521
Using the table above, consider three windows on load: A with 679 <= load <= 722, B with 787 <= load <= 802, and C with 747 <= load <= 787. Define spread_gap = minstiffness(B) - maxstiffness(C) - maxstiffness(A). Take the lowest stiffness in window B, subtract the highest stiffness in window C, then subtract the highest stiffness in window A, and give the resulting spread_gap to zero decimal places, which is -382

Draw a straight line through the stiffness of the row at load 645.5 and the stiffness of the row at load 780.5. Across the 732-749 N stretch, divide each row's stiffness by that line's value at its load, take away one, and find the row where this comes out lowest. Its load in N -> 748.0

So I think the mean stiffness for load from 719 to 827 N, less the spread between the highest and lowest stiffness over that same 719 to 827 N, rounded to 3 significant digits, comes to 192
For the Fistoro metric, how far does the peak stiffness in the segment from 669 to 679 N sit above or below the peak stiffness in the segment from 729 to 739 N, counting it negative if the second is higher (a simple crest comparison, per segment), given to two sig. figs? -12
